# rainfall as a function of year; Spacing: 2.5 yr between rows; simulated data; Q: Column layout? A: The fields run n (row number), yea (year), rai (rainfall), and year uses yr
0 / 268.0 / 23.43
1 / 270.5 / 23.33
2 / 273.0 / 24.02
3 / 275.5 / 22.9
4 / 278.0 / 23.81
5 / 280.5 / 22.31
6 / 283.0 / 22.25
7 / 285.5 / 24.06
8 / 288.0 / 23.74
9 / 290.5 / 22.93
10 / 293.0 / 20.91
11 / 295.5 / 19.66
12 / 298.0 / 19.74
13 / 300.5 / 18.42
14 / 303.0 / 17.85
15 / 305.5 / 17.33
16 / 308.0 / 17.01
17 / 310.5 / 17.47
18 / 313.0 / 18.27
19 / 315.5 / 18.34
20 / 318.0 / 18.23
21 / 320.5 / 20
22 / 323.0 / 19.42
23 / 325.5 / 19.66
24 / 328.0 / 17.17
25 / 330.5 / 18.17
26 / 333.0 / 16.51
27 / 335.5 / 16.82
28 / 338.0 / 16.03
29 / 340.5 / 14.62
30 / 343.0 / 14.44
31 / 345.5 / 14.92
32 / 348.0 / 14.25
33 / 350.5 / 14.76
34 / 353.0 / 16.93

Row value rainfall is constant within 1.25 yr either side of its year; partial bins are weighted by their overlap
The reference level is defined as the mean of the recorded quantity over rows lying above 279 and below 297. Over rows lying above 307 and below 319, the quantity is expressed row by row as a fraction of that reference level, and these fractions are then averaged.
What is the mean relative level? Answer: 0.80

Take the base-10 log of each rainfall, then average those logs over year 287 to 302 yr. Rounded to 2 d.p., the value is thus 1.32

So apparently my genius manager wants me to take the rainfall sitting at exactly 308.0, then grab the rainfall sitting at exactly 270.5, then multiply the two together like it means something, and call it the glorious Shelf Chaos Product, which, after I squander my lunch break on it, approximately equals 397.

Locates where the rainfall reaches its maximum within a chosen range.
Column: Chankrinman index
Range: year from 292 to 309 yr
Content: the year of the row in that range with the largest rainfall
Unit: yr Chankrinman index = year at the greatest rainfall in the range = 293.0 yr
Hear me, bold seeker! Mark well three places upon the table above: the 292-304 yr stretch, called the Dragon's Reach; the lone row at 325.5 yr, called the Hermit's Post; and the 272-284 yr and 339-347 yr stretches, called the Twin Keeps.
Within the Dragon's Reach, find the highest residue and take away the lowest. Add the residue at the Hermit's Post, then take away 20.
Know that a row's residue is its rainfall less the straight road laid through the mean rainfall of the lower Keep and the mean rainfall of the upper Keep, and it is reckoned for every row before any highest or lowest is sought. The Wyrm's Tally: -15.5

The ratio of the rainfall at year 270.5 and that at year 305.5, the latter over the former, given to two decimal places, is 0.74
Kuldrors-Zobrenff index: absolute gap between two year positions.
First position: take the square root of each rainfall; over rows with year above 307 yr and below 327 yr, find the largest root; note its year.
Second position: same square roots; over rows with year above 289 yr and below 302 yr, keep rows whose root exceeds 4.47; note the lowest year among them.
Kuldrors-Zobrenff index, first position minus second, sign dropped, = 30.0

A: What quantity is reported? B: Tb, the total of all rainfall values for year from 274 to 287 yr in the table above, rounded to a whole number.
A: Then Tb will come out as 115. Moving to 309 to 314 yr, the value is 36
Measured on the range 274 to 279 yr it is 47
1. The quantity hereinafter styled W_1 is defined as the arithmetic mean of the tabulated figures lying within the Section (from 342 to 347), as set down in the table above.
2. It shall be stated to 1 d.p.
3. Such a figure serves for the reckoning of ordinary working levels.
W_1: 14.7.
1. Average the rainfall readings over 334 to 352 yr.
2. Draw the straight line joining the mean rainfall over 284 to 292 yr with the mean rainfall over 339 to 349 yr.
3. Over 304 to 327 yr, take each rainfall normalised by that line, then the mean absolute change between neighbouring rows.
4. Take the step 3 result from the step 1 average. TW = 15.1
